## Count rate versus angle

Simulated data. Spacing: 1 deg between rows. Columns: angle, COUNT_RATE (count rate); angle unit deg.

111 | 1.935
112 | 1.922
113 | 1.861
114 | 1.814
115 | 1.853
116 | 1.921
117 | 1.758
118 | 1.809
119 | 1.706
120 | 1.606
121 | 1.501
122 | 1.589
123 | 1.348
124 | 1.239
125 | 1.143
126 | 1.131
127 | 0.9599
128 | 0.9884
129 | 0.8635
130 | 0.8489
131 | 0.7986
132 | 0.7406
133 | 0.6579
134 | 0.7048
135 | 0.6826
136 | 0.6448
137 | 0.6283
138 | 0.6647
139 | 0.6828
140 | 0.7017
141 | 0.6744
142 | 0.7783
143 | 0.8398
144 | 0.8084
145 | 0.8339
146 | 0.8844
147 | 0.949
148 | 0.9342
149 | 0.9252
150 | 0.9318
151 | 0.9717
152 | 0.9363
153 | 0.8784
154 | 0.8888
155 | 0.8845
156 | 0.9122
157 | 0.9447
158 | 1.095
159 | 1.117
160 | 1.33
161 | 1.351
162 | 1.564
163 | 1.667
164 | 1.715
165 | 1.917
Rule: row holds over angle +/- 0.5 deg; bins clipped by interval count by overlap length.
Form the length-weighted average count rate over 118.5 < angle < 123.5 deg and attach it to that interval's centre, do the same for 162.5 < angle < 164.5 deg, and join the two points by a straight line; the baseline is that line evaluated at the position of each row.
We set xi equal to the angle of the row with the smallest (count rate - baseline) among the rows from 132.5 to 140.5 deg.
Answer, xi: 137 deg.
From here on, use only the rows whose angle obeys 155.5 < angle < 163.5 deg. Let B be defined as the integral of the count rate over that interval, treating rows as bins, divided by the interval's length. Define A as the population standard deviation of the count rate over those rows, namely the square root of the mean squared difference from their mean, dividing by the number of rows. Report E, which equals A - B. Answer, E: -0.99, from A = 0.26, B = 1.25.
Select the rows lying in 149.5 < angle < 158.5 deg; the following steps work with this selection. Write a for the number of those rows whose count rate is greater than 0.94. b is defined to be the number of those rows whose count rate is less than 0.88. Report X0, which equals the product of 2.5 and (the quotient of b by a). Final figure 0.8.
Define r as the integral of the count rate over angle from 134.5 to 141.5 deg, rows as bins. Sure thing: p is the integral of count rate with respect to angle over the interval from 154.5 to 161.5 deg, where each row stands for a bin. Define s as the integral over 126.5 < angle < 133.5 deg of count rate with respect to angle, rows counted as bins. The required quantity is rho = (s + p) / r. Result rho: 2.9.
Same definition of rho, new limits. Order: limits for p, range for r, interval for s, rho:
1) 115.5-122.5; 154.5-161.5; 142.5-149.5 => 2.4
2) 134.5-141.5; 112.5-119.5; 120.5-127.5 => 1.1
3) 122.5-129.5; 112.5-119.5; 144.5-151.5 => 1.1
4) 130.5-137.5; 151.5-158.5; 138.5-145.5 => 1.6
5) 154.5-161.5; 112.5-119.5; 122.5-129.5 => 1.2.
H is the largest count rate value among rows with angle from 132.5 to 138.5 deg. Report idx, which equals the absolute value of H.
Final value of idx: 0.7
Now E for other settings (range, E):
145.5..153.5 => -0.90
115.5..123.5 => -1.48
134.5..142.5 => -0.64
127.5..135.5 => -0.68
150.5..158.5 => -0.87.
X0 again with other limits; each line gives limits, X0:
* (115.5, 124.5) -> 0.0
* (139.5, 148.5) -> 15.0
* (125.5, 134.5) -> 5.0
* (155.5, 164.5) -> 0.0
